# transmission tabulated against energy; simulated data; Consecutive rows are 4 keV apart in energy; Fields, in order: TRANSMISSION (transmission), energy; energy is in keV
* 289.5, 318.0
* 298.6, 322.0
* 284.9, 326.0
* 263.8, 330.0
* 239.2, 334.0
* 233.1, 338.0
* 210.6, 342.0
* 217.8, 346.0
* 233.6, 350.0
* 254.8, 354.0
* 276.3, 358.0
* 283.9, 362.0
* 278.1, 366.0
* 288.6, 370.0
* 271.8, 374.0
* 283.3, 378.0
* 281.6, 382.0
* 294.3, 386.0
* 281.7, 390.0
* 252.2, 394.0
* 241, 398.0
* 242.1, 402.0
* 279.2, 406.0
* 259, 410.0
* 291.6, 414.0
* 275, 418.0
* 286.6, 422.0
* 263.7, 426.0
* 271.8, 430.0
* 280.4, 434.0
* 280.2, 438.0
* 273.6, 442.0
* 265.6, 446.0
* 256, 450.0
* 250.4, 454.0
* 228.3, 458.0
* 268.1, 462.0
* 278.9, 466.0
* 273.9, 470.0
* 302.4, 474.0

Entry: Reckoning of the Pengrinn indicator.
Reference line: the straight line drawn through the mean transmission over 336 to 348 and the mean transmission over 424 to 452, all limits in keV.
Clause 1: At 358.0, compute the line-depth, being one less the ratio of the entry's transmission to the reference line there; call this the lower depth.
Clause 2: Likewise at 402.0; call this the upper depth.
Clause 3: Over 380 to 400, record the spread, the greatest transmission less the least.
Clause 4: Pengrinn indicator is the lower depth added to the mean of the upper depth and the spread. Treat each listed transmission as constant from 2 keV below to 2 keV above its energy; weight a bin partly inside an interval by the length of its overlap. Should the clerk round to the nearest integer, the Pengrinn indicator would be 26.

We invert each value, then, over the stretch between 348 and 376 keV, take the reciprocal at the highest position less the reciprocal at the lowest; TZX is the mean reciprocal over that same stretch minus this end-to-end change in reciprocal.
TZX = 0.0043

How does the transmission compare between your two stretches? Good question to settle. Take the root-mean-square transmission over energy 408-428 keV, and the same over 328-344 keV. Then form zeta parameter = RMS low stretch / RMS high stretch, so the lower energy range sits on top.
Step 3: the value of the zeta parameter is 0.86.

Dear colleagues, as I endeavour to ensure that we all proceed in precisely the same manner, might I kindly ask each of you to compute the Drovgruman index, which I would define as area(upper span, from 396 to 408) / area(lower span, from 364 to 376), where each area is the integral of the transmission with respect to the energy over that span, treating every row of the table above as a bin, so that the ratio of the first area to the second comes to 0.91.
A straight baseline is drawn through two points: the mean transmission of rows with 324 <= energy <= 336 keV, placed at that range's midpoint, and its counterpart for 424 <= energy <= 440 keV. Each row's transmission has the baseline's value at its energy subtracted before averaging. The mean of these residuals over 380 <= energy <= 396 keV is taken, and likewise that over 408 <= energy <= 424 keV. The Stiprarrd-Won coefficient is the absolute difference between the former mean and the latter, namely 3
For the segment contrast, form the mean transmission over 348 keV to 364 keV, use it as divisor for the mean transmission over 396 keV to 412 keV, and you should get 0.97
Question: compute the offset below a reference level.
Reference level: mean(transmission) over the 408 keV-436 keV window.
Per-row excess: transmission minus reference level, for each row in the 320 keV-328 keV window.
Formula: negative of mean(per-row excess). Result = -16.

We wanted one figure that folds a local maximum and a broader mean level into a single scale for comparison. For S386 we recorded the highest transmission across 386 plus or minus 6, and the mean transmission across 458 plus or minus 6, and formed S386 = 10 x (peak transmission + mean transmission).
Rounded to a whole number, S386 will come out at 5432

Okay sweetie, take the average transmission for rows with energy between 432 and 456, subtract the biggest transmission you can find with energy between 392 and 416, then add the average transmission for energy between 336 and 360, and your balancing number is 214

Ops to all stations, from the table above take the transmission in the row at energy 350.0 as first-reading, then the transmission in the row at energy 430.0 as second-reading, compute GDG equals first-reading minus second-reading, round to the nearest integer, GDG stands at -38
